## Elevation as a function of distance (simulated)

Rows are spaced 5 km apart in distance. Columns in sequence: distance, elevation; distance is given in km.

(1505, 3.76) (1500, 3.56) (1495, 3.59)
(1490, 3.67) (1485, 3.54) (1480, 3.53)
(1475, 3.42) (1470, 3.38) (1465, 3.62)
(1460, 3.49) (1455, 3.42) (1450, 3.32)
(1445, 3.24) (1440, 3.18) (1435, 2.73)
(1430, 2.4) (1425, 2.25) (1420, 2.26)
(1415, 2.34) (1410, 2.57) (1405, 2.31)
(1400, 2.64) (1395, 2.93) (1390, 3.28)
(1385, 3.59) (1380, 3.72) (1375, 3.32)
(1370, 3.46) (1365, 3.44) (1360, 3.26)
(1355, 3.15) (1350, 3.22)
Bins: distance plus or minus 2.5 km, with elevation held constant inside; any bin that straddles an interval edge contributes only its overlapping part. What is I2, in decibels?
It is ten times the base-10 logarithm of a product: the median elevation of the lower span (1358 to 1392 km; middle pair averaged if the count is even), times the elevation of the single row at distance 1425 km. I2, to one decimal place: 8.9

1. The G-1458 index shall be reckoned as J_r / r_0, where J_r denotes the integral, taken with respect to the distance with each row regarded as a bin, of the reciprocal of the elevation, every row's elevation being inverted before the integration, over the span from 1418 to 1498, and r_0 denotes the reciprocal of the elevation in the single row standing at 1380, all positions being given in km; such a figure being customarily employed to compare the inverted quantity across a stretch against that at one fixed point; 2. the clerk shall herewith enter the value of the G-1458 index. 96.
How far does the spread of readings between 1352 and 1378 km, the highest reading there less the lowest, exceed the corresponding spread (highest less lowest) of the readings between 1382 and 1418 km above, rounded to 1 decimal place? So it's -1.0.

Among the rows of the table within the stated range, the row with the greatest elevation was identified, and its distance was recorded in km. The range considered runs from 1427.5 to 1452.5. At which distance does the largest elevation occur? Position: 1450 km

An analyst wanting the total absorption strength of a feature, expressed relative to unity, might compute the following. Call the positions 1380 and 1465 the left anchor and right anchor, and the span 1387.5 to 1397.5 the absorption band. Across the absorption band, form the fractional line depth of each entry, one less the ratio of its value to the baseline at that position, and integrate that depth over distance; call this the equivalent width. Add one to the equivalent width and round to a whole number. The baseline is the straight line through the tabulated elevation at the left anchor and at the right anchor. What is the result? 3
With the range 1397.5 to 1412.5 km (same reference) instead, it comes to 6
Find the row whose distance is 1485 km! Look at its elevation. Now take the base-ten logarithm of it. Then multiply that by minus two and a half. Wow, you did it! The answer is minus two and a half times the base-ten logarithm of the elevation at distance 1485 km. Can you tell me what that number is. -1.37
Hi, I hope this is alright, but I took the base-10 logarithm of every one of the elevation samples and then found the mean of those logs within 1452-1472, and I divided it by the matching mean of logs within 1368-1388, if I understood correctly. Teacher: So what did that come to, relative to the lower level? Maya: 0.99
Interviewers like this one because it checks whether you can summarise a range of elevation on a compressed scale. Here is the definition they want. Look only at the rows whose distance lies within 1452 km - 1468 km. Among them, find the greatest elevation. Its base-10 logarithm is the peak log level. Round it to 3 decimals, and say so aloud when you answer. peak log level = 0.559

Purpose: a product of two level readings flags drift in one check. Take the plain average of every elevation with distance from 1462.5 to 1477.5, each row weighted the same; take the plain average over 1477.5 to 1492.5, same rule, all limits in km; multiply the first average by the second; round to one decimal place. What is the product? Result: 12.4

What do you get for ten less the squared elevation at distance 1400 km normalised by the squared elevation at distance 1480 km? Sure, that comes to 9.4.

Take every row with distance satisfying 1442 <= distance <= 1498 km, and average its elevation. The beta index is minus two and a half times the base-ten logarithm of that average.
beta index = -1.35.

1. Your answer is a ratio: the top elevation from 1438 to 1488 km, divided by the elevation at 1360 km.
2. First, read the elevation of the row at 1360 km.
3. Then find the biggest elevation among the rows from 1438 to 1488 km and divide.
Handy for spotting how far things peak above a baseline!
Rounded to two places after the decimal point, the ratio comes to 1.11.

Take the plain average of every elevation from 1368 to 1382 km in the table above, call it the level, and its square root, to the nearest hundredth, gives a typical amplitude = 1.87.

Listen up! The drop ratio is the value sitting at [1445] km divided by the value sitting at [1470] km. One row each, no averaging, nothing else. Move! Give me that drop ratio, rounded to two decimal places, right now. 0.96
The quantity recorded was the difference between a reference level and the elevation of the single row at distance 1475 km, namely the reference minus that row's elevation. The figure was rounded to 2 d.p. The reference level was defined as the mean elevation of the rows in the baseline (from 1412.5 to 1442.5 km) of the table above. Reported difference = -0.89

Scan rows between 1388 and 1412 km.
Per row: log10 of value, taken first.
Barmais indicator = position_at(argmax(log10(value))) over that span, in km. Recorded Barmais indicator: 1390 km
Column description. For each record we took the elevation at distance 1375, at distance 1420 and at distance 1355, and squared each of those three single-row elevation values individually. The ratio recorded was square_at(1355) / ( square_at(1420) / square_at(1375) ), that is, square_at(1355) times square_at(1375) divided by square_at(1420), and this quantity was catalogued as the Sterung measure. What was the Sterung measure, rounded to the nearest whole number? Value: 21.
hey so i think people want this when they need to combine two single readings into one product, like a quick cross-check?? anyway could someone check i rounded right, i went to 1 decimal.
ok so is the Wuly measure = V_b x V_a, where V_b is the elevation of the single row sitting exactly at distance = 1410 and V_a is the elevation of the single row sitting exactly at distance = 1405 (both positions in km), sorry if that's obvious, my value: 5.9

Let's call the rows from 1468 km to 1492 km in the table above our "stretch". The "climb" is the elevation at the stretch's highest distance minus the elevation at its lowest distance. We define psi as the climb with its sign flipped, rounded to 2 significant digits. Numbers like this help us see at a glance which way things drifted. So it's -0.29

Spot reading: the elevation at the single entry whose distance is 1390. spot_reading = 3.28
